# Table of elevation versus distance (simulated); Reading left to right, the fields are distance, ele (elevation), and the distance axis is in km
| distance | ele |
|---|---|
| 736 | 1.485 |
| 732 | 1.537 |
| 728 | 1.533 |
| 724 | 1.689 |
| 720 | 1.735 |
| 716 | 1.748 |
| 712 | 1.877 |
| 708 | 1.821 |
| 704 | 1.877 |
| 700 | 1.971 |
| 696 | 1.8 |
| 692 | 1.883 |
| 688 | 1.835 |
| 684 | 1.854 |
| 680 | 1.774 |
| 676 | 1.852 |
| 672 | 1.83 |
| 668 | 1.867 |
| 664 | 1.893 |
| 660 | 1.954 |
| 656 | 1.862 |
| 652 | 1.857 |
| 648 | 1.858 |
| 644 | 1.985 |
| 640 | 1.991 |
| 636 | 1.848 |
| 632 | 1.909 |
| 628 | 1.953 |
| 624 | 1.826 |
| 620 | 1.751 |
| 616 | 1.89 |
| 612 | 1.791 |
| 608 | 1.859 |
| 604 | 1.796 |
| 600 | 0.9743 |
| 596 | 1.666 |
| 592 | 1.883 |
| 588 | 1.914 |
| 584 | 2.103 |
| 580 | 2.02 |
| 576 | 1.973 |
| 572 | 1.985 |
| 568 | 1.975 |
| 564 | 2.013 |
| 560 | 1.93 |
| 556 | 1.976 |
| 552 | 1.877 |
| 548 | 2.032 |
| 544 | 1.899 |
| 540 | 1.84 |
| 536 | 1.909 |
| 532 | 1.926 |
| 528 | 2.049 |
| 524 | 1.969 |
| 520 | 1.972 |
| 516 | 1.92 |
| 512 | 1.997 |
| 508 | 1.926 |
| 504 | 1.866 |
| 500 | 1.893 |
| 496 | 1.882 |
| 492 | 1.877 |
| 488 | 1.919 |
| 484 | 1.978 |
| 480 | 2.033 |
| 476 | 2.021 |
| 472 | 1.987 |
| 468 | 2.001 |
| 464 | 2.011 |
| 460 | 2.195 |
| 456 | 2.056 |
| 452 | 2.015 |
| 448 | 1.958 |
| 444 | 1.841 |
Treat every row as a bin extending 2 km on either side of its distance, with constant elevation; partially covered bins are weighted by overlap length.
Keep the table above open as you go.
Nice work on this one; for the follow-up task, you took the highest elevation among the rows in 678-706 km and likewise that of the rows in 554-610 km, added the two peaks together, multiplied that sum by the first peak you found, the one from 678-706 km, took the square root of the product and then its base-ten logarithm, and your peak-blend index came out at 0.452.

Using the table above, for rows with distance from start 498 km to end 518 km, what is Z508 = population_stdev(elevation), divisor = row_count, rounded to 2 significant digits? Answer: 0.044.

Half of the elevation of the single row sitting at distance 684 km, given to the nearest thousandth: 0.927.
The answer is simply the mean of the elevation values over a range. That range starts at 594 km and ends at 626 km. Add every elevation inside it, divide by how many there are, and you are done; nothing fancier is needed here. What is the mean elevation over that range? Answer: 1.69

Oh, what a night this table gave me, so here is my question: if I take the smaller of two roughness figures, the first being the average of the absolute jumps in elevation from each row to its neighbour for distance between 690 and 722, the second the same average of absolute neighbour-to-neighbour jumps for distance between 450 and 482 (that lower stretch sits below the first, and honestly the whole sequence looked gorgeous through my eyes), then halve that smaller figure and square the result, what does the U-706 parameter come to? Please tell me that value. 0.0010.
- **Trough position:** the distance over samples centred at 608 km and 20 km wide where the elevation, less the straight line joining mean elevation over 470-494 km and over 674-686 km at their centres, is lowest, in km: 600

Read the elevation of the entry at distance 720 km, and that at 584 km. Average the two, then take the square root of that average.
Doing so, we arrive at 1.385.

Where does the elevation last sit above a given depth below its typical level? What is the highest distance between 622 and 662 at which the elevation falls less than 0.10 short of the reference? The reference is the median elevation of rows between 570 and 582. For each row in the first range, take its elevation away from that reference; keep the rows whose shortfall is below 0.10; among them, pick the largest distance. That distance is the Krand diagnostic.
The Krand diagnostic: 660 km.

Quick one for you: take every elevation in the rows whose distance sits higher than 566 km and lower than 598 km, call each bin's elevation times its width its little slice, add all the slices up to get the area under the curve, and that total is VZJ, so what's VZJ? 62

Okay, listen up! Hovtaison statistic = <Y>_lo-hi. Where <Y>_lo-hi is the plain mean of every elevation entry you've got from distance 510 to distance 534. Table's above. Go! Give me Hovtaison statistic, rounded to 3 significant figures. 1.97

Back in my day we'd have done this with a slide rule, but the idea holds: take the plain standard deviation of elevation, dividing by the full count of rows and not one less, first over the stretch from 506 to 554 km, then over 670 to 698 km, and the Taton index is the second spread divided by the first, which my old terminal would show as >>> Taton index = 0.6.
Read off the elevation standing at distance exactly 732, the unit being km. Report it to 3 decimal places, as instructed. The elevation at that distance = 1.537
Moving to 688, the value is 1.835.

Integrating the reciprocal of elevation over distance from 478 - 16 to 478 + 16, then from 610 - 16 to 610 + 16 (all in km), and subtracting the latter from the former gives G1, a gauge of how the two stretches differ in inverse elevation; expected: -3.5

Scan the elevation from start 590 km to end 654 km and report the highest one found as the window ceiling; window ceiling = 1.991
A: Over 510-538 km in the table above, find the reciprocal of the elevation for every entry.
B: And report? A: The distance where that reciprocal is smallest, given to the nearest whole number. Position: 528 km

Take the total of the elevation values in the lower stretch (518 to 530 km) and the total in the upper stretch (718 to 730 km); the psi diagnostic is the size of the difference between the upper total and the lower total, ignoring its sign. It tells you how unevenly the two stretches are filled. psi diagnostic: 1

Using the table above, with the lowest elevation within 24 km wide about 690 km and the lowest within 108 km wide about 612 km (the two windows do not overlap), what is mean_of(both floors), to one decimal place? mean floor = 1.4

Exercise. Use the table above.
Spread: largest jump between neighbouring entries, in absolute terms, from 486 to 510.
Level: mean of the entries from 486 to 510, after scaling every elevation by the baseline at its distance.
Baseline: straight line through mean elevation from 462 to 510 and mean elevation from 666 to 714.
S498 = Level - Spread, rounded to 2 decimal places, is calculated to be 0.91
